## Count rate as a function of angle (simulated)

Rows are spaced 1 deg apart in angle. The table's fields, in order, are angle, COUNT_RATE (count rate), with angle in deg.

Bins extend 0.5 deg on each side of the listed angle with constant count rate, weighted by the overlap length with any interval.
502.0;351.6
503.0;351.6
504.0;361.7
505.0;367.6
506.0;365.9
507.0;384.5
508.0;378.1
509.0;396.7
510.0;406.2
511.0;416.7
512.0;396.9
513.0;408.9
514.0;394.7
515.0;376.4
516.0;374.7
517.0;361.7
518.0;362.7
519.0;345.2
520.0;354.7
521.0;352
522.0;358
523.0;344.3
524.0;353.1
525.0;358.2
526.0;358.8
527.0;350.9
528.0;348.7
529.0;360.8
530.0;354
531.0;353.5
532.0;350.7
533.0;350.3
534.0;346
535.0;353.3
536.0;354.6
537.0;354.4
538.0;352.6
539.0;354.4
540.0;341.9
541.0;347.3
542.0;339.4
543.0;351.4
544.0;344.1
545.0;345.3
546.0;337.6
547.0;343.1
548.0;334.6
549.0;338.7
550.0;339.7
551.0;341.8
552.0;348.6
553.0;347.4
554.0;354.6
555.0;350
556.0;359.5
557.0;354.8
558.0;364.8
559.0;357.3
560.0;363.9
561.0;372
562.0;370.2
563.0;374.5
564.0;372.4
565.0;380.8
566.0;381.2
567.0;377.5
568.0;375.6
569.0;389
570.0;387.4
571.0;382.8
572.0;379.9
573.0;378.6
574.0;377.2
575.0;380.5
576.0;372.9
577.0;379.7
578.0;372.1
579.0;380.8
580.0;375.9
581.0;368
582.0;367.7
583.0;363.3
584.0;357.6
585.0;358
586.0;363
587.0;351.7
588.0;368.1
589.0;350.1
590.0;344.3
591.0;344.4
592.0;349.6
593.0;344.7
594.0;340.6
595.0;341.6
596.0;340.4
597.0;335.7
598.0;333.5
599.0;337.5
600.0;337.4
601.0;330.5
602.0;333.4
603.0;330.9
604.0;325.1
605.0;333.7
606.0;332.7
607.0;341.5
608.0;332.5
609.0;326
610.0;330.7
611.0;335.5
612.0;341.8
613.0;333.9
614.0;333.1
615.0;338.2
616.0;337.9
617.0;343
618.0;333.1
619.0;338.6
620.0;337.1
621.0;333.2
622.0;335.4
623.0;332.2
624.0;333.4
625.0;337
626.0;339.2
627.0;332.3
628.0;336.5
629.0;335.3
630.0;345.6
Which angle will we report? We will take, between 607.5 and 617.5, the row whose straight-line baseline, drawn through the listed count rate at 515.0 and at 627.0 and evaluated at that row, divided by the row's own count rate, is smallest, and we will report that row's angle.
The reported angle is 617.0 deg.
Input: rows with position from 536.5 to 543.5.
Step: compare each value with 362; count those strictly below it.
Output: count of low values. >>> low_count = 7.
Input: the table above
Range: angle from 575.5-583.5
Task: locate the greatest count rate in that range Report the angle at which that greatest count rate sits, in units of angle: 579.0 deg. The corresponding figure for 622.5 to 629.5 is 626.0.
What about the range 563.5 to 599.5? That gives 569.0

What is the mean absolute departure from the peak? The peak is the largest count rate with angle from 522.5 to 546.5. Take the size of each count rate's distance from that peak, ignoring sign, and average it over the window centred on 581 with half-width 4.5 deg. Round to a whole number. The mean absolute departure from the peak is 10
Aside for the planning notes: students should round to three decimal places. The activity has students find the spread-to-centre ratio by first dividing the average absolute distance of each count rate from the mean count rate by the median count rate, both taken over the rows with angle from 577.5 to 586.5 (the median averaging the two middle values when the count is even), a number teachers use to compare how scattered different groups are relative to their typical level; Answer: 0.017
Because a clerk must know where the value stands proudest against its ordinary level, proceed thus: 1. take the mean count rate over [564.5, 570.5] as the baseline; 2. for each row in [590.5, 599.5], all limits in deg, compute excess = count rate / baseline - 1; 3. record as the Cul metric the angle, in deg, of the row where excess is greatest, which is 592.0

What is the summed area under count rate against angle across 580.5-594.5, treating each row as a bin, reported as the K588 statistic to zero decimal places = 4971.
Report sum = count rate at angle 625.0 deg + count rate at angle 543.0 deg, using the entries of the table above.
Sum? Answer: 688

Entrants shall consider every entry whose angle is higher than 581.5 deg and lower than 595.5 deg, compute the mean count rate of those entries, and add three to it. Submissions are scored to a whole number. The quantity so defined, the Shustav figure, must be 356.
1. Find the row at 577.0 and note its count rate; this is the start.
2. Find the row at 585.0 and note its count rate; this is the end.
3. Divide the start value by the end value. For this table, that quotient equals 1.06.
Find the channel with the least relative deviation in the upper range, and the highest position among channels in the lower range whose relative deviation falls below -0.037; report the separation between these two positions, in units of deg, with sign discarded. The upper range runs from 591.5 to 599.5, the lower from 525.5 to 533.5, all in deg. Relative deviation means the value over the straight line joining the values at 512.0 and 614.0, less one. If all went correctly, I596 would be 65 deg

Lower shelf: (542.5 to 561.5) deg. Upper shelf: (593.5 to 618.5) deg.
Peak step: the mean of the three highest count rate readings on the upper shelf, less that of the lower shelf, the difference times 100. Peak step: -2477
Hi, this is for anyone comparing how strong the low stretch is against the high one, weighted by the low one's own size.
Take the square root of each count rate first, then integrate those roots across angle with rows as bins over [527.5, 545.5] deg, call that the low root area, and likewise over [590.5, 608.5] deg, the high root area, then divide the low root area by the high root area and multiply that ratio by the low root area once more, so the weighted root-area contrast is 343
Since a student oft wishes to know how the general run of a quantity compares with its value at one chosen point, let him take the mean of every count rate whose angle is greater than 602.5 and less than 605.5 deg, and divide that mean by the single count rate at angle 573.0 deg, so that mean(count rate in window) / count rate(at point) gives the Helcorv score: 0.87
